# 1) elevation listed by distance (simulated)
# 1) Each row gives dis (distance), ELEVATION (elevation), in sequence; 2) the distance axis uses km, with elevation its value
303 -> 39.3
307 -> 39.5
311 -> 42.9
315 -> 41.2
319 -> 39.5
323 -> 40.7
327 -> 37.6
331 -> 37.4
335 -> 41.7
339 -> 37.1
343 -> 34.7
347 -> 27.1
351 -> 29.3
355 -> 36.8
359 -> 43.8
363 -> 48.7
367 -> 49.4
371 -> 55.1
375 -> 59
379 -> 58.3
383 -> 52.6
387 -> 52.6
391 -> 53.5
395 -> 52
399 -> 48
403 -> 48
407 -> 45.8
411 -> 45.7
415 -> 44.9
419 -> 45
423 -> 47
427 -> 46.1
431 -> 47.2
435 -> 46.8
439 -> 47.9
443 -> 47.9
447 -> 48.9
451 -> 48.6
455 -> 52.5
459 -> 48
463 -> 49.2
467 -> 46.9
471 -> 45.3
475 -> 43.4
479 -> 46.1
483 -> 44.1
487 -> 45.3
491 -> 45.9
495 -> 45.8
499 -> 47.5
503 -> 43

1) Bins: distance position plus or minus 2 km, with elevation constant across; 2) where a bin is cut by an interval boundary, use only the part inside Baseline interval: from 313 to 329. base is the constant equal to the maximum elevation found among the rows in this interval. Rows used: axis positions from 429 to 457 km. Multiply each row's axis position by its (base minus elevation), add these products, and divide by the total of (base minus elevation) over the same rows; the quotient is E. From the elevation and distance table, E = 444.6 km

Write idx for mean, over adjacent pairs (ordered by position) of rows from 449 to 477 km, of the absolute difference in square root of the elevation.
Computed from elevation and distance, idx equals 0.18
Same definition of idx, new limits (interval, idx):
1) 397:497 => 0.10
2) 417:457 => 0.09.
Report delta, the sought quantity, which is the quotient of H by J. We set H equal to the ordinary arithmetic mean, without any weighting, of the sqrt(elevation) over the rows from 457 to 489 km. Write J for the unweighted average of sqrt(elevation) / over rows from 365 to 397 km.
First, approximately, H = 6.8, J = 7.35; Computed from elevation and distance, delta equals 0.92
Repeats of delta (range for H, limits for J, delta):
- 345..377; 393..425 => 0.96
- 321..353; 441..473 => 0.86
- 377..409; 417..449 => 1.04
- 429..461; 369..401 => 0.95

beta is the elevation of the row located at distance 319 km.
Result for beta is 39.5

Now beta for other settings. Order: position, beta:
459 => 48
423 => 47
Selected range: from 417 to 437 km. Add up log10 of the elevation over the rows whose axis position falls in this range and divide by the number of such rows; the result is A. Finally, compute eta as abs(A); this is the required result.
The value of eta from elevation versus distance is 1.67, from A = 1.67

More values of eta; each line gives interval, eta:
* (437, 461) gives 1.69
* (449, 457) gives 1.70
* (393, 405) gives 1.69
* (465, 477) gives 1.65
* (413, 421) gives 1.65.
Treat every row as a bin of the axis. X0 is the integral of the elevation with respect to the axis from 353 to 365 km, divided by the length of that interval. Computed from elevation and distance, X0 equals 43.1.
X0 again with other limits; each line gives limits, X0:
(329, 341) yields 38.7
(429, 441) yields 47.3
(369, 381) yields 57.5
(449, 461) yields 49.7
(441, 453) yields 48.5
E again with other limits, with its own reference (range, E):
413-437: 426.0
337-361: 346.8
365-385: 375.6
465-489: 476.3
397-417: 405.7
